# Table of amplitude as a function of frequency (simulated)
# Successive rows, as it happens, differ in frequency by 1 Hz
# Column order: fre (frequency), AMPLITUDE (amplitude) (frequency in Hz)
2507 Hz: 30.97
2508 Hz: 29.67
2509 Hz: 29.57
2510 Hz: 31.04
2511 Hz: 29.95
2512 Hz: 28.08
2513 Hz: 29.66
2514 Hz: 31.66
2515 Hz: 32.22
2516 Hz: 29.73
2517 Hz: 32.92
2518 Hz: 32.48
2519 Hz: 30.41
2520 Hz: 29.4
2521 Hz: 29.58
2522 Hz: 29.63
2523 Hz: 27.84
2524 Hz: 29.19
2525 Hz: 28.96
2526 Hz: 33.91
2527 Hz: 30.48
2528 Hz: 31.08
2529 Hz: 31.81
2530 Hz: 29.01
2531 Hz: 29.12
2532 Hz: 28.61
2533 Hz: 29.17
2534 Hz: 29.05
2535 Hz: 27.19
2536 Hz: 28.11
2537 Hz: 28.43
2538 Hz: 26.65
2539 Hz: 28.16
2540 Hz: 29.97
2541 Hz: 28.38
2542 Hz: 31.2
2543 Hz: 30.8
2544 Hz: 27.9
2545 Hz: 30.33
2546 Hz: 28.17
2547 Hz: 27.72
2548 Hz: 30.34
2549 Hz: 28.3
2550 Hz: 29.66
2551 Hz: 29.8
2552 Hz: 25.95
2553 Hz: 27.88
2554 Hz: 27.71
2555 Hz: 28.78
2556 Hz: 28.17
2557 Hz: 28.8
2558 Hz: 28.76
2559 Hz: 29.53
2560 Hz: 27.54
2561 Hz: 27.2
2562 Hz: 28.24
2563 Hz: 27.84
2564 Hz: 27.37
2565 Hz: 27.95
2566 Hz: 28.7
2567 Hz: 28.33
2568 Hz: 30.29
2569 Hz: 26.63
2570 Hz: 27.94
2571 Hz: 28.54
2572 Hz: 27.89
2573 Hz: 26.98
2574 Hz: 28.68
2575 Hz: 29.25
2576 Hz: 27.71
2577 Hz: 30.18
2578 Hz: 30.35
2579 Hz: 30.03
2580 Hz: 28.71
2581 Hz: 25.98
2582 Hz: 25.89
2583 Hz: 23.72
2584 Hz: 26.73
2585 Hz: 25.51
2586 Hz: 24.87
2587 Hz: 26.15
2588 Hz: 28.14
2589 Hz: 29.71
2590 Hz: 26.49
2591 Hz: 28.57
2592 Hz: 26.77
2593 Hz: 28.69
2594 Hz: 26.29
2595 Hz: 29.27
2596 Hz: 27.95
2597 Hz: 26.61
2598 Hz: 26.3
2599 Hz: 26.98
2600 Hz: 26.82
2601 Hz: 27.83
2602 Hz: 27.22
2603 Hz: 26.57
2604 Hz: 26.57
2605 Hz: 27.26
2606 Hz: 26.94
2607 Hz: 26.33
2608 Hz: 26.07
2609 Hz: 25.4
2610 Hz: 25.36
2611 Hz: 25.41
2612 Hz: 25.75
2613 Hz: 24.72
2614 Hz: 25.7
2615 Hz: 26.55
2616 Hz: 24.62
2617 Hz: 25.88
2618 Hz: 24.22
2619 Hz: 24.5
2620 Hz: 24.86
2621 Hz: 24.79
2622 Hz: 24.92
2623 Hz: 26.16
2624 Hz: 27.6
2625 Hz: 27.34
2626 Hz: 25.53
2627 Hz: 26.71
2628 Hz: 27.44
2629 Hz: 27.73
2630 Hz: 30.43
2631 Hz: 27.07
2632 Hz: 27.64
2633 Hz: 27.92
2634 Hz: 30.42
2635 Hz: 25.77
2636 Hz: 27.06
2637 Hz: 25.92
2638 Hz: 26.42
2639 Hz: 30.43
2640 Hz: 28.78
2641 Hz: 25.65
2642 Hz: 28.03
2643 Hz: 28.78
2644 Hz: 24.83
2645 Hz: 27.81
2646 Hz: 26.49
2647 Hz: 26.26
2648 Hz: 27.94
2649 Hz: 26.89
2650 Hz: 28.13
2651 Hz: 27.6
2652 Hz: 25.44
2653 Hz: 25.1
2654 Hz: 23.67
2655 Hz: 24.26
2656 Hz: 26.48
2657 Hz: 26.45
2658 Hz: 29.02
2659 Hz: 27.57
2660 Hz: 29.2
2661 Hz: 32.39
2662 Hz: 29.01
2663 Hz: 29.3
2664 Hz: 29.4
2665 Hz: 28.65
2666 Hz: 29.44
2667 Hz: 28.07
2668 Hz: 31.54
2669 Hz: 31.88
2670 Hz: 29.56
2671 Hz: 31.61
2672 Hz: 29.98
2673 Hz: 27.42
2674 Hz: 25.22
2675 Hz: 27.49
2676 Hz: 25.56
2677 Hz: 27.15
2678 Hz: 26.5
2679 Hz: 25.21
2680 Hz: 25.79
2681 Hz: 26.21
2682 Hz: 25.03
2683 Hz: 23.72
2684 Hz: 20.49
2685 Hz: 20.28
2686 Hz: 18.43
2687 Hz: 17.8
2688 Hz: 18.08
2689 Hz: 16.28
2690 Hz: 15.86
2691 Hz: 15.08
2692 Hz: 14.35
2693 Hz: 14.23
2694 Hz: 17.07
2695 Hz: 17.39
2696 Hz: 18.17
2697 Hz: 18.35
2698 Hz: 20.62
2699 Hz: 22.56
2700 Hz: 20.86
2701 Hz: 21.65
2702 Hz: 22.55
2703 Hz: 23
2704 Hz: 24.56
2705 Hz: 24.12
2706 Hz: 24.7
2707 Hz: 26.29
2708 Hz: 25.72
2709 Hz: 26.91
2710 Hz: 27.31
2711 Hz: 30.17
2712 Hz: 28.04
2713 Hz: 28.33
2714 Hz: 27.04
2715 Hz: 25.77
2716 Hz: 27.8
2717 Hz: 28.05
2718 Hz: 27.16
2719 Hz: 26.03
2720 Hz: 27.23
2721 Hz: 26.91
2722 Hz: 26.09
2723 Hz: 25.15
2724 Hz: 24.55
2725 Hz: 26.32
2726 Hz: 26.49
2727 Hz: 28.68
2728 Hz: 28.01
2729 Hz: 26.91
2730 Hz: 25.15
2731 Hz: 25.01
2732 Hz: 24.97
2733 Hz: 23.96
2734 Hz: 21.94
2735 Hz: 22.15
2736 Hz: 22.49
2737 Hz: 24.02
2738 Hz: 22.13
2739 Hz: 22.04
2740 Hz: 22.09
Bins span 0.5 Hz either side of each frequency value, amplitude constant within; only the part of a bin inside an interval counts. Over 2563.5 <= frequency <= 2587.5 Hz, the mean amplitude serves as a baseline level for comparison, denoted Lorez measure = 27.7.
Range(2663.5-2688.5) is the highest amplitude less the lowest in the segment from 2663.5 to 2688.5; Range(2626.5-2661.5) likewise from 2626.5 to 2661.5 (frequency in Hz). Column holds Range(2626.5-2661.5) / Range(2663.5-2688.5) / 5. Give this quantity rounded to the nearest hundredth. 0.12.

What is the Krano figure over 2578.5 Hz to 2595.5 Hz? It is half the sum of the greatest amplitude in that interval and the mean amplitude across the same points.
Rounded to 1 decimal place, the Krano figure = 28.6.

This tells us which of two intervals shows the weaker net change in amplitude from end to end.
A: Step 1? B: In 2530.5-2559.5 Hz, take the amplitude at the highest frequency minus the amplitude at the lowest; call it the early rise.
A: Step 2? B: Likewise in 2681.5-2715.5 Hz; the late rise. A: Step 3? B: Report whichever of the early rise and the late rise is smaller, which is 0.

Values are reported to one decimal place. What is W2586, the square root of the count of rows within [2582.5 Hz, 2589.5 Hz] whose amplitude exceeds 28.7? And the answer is 1.0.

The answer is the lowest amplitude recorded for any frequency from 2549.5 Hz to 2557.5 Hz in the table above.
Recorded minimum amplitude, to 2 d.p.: 25.95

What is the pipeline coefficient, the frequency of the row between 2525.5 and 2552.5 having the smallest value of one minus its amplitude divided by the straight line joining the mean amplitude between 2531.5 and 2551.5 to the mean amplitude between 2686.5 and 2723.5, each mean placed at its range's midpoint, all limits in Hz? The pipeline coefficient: 2526 Hz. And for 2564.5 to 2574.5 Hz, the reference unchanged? 2568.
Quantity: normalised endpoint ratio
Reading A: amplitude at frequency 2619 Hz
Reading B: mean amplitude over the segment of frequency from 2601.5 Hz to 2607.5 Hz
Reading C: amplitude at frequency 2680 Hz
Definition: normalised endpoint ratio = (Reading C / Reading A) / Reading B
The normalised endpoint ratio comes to 0.039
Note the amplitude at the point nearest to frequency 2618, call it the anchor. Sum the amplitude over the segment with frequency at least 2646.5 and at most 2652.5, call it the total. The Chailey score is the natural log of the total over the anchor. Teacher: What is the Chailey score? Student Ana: 1.90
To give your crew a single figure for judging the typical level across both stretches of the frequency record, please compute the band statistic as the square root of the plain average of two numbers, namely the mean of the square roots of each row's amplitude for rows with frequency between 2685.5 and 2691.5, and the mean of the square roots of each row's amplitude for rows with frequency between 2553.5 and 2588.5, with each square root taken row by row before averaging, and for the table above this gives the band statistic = 2.17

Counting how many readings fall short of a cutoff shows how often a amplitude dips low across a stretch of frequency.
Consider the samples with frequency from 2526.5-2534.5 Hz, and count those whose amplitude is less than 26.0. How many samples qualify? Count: 0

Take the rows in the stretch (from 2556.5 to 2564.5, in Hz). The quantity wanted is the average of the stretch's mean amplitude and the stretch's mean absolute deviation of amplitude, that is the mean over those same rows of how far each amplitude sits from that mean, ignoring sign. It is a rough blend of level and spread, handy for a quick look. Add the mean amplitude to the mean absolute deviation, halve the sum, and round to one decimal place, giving 14.4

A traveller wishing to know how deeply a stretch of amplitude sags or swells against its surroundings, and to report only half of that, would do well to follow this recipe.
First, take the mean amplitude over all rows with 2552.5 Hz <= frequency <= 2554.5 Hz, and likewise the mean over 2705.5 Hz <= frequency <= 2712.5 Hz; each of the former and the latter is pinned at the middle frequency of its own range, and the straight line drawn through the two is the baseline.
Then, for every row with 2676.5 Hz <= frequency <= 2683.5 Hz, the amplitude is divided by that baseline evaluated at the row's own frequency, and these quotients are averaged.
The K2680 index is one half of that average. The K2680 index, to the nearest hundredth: 0.47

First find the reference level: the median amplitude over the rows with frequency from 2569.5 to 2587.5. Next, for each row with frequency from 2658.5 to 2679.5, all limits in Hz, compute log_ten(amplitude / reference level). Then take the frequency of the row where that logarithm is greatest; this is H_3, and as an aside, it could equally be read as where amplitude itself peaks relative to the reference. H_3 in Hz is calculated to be 2661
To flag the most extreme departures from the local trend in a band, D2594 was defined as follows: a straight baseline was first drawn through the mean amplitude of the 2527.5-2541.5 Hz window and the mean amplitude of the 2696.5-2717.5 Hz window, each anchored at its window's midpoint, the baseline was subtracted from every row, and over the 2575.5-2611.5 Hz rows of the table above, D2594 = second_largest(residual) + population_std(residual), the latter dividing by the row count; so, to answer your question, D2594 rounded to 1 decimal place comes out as 3.7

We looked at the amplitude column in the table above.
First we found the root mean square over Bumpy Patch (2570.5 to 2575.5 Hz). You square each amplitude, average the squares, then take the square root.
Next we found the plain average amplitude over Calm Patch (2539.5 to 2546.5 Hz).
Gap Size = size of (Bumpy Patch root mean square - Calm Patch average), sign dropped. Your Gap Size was 1.3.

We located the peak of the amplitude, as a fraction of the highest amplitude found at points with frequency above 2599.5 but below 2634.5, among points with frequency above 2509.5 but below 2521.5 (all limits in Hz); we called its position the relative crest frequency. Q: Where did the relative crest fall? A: 2517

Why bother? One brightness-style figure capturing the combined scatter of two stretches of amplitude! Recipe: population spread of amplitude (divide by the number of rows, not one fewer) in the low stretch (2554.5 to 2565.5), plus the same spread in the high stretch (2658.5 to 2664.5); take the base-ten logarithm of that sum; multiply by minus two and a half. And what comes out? -0.82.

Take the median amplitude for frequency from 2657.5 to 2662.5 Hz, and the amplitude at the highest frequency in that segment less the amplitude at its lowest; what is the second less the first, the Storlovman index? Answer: -29.0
